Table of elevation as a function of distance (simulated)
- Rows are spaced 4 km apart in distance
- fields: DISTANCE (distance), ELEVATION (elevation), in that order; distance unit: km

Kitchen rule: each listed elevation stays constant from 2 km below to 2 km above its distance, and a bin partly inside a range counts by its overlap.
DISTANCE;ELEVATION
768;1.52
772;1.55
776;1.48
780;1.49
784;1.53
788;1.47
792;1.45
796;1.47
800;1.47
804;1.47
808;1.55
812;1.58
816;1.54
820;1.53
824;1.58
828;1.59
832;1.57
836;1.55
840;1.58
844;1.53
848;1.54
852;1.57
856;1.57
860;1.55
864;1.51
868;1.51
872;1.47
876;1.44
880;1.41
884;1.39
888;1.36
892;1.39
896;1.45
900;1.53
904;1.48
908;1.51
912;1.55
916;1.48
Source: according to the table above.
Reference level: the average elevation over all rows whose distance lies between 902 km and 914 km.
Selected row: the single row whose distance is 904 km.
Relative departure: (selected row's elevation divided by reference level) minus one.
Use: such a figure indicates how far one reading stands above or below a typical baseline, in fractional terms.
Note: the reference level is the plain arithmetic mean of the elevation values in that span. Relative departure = -0.022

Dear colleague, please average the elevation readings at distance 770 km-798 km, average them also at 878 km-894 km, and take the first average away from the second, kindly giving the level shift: -0.10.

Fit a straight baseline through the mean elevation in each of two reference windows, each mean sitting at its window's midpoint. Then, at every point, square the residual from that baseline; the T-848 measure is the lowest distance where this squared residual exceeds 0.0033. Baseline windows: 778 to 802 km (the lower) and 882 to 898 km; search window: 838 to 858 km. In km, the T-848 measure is 840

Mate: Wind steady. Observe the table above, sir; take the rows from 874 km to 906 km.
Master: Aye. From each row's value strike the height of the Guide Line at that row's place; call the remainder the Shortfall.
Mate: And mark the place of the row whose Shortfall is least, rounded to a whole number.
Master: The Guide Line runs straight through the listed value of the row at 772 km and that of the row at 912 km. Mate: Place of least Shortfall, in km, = 888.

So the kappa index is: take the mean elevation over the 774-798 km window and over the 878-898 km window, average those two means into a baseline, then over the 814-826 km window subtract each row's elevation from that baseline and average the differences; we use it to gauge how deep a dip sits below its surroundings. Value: -0.109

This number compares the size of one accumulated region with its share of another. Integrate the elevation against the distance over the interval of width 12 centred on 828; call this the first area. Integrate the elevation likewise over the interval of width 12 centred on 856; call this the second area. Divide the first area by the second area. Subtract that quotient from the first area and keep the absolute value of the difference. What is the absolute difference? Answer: 17.9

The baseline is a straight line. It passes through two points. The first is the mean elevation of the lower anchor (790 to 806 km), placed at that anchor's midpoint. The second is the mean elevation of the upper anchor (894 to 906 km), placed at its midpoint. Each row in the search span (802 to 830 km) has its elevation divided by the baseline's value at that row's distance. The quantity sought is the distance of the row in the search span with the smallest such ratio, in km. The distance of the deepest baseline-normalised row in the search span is 804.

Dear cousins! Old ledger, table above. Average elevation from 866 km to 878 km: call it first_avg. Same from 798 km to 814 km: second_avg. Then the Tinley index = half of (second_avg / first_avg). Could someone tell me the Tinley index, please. 0.515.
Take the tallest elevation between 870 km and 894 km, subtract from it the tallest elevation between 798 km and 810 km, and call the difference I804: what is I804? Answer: -0.080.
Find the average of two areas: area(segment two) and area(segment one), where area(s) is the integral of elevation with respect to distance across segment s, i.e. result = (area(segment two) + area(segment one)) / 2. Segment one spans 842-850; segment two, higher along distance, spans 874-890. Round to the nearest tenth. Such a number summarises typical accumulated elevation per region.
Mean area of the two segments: 17.3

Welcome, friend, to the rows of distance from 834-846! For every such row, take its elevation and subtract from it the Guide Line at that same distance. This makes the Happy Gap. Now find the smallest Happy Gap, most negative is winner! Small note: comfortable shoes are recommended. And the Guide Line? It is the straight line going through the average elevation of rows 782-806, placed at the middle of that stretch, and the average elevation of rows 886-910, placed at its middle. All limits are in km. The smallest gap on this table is 0.065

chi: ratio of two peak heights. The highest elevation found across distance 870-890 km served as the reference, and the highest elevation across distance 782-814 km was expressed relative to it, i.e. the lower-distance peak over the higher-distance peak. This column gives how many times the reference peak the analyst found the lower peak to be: 1.07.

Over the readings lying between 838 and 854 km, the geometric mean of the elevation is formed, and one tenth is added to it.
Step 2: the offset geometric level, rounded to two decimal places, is 1.65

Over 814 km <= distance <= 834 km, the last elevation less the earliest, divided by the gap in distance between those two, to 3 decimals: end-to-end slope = 0.002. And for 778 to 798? -0.001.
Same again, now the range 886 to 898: 0.011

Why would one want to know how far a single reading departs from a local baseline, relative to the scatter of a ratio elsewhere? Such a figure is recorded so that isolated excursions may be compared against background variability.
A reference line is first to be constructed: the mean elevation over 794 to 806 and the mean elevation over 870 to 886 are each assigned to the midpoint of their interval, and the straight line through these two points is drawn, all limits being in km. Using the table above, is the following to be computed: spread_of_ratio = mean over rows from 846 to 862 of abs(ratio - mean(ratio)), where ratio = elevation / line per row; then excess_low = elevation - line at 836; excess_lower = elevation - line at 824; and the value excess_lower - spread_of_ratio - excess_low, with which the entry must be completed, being 0.01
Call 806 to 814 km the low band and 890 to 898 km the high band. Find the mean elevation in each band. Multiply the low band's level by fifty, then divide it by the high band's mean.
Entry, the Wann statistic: 55.1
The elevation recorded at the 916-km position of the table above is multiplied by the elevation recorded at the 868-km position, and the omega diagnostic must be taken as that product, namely 2.23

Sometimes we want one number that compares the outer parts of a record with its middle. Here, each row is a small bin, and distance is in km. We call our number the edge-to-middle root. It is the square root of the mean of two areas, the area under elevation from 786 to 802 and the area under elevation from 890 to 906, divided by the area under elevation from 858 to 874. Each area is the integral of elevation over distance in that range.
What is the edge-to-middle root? 0.985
